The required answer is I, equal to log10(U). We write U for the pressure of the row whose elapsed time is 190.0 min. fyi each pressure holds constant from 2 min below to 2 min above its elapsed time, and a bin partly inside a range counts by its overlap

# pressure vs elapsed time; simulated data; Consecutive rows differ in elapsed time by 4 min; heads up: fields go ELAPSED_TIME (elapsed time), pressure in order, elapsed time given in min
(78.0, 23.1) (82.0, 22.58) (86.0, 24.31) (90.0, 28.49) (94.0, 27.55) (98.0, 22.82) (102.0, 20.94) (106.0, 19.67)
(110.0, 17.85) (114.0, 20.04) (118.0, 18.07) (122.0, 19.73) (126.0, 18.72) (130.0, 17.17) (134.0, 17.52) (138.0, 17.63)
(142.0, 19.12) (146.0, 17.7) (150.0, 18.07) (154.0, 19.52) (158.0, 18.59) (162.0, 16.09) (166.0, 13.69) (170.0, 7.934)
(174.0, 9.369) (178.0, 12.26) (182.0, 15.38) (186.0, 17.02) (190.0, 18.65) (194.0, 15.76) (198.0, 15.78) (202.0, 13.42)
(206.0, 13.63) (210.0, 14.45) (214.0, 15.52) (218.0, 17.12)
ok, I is 1.271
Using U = 18.65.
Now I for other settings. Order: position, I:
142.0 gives 1.281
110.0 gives 1.252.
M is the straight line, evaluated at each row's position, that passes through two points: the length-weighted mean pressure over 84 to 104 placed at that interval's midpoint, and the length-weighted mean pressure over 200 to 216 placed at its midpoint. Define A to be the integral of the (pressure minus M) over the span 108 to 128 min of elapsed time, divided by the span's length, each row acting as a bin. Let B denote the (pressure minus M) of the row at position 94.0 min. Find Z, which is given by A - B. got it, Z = -6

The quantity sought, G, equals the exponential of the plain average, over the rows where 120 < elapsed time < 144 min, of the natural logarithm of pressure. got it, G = 18.3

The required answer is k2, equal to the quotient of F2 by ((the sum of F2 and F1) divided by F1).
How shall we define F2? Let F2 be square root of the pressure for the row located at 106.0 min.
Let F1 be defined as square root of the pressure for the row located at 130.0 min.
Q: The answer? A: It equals 2.14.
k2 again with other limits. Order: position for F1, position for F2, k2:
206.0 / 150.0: 1.98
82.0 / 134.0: 2.23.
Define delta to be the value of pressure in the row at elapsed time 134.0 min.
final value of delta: 17.52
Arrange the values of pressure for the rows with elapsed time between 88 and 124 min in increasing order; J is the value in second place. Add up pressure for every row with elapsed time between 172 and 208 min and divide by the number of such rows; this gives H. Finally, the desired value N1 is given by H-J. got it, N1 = -3.5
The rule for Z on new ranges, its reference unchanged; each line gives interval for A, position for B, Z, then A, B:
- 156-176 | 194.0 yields -5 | -5.0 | 0.2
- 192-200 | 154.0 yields 0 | 0.4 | 0.3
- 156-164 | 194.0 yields -2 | -1.4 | 0.2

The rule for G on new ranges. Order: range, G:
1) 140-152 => 18.3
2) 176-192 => 15.6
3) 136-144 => 18.4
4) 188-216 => 15.2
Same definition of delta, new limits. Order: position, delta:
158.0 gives 18.59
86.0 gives 24.31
